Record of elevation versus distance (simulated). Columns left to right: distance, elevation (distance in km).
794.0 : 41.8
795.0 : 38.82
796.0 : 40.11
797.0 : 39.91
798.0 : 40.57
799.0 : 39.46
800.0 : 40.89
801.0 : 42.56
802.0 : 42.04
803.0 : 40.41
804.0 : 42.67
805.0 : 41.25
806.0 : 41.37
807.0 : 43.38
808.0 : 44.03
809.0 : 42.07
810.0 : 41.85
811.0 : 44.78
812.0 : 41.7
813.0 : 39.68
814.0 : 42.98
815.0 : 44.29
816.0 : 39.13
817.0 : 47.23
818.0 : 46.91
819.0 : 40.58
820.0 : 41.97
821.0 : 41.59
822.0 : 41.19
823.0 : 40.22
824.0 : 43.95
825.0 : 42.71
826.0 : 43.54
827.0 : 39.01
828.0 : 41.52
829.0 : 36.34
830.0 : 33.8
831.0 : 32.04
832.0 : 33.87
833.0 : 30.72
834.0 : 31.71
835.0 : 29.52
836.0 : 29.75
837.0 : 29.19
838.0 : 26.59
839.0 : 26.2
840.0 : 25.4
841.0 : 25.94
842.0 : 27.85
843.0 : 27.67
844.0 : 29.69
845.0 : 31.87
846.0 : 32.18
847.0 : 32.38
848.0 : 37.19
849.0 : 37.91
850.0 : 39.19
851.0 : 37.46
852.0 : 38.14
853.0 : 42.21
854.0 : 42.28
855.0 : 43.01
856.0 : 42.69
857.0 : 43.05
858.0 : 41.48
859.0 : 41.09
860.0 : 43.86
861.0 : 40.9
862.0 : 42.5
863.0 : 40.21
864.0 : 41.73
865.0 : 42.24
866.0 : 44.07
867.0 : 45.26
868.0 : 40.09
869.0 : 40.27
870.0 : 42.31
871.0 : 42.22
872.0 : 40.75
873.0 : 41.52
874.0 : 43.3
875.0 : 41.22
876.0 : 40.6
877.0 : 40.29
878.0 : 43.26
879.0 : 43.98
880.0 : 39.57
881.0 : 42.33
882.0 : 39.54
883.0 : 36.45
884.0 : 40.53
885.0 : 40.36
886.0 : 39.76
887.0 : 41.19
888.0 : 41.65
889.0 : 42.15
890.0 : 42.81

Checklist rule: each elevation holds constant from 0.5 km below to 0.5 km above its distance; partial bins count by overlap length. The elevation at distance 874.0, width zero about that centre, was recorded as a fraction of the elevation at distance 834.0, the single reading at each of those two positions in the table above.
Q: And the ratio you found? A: 1.37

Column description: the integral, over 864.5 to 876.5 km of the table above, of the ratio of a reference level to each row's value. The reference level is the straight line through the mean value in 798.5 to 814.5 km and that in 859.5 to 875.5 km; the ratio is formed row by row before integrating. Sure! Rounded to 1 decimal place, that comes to 12.0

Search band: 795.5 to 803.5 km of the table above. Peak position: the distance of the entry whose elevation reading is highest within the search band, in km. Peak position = 801.0 km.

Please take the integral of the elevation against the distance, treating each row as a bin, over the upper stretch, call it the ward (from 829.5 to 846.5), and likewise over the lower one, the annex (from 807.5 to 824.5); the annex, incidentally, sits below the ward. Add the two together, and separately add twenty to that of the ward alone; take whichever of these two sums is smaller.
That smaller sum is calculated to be 524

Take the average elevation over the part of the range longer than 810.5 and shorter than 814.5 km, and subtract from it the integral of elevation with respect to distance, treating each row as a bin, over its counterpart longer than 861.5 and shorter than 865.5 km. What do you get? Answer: -124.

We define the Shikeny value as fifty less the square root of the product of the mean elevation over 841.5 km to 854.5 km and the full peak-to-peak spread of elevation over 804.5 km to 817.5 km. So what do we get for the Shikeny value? 33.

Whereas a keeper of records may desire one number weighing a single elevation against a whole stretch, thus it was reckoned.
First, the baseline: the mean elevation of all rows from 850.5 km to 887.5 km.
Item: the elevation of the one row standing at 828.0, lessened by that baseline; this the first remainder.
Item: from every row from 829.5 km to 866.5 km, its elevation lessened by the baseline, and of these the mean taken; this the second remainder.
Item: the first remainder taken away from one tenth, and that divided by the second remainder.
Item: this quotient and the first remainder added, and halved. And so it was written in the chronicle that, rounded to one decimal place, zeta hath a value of 0.1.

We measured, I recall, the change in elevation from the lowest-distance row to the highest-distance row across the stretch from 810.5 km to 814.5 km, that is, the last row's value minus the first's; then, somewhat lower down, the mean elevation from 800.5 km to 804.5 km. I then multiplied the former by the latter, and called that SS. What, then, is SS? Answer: -75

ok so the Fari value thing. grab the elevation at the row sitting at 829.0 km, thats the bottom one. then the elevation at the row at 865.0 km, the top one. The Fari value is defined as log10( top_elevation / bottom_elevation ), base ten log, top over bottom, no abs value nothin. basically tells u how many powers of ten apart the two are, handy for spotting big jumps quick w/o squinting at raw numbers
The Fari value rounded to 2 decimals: 0.07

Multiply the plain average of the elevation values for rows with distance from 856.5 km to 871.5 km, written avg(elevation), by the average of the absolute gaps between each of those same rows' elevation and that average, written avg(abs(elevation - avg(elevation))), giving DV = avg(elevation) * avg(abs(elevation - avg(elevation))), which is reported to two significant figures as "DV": 50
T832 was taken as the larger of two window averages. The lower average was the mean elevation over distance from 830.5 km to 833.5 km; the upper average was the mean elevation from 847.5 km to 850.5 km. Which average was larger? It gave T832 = 38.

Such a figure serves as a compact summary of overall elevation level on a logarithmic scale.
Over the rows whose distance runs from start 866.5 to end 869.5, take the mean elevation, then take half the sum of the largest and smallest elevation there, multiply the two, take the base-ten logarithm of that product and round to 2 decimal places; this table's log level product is 3.25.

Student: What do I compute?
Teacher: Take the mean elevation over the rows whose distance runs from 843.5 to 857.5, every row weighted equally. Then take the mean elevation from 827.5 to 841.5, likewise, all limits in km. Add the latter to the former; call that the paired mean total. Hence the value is 69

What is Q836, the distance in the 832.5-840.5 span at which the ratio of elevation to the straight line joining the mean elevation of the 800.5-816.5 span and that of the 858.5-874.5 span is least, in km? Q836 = 840.0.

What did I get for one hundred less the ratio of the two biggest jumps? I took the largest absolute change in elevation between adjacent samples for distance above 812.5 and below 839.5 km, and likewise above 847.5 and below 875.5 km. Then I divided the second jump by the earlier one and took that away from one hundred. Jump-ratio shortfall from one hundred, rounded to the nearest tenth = 99.4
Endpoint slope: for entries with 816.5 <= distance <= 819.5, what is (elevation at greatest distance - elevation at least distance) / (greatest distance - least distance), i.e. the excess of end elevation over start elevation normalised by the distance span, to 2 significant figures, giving -3.3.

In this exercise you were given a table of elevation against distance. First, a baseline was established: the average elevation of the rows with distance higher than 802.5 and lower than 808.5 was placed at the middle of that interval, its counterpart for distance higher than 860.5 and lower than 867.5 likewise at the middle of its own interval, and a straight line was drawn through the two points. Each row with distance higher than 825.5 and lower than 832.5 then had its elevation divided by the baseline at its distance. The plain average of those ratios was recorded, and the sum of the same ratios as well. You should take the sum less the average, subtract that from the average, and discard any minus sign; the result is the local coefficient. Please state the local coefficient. 4.4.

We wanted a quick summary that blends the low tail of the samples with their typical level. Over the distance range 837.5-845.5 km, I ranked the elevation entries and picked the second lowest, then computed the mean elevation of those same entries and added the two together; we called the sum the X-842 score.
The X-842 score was 54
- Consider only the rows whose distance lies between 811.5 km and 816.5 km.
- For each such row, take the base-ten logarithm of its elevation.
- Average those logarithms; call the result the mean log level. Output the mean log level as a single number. 1.62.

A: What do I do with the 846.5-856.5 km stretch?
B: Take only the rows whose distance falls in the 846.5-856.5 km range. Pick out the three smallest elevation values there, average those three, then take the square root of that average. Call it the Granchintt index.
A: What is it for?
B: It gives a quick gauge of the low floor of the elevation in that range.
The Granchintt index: 6.0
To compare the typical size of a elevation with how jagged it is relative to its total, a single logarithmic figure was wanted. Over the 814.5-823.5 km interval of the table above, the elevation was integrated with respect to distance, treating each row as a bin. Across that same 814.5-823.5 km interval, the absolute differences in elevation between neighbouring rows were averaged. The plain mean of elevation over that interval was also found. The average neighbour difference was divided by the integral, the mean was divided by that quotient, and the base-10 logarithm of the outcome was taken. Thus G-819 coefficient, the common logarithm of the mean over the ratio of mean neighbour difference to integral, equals 3.75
